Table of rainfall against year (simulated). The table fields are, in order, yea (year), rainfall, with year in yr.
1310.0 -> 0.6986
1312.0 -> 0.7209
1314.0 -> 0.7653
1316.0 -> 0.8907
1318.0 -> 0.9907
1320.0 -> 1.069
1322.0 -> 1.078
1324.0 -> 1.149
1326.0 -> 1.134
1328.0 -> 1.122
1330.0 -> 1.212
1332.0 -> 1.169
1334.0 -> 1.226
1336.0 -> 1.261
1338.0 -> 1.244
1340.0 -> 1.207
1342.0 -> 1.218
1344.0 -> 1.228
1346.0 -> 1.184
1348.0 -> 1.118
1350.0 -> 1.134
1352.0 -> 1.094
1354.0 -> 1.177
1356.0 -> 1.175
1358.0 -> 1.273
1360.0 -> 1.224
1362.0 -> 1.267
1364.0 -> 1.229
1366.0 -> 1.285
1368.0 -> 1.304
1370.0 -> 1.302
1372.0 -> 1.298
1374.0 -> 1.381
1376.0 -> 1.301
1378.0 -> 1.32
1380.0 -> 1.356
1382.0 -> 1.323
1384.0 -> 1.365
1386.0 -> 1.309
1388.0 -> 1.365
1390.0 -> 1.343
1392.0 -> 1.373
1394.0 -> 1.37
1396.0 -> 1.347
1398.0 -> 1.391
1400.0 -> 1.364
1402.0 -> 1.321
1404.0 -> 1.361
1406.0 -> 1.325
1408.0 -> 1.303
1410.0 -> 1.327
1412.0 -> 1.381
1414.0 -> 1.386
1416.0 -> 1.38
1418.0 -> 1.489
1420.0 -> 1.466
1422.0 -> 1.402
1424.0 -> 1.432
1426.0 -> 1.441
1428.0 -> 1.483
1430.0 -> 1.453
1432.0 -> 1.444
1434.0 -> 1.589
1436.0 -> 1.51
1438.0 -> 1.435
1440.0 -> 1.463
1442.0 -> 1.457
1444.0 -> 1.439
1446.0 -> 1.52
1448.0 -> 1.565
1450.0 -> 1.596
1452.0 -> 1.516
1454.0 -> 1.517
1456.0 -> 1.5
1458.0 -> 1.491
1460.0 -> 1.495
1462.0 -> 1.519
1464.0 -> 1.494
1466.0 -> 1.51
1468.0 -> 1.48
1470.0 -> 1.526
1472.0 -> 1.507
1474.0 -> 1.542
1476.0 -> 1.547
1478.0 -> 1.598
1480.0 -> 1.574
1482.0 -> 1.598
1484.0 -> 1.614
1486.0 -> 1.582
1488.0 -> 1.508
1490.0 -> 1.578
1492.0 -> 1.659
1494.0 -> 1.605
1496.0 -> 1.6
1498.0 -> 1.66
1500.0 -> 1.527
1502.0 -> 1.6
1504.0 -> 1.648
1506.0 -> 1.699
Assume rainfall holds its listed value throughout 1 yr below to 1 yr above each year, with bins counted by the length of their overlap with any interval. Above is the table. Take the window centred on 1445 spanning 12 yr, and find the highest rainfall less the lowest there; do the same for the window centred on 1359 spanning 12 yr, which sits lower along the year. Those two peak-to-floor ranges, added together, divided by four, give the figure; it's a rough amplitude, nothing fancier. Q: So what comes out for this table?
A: 0.064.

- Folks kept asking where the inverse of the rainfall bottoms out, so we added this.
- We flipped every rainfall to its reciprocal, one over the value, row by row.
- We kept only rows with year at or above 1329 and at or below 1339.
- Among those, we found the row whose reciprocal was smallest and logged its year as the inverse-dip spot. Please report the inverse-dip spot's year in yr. 1336.0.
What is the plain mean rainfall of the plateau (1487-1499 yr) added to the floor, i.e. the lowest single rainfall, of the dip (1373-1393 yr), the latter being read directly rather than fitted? 2.90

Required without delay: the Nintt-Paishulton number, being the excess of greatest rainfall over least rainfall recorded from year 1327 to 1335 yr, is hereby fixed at 0.10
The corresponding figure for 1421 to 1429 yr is 0.08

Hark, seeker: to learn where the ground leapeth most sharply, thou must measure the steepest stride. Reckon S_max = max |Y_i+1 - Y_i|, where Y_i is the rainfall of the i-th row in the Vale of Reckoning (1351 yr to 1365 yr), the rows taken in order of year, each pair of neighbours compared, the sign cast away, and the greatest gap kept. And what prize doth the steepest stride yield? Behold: 0.10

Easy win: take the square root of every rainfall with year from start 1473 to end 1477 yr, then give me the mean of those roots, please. 1.24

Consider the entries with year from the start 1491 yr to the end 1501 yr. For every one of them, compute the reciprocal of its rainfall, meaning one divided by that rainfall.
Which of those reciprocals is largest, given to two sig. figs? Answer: 0.65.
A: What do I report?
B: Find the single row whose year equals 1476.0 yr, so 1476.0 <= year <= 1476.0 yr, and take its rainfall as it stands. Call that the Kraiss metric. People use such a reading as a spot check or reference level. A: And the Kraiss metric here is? 1.547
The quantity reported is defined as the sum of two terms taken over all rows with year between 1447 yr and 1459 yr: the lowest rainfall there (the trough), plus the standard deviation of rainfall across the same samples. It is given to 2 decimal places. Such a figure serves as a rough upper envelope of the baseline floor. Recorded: 1.53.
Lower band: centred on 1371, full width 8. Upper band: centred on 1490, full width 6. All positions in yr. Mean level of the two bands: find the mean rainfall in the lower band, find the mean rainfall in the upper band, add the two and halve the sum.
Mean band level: 1.45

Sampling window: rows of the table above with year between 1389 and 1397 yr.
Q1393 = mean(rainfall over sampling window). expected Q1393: 1.36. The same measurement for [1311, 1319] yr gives 0.84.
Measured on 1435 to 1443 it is 1.47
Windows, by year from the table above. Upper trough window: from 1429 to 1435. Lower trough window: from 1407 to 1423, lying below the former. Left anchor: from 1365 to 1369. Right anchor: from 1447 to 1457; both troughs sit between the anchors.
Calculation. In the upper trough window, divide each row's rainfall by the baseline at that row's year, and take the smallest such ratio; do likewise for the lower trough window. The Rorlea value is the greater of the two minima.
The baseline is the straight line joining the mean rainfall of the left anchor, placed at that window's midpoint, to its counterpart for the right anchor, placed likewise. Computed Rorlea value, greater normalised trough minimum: 0.975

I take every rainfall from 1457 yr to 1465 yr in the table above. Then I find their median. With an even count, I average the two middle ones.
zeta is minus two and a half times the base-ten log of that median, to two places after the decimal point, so -0.44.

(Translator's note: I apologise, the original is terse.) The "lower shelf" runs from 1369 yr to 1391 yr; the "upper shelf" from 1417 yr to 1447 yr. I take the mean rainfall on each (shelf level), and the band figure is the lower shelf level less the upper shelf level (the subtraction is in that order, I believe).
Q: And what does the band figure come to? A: -0.14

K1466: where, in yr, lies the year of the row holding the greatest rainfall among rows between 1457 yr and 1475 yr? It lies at 1474.0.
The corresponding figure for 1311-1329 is 1324.0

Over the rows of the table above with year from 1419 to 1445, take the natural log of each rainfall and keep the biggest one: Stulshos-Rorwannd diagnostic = 0.46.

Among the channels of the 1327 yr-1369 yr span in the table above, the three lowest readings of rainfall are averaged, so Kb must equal 1.11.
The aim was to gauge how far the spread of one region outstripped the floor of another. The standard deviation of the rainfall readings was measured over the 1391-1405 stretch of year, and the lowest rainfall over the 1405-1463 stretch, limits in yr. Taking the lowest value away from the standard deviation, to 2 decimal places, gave -1.28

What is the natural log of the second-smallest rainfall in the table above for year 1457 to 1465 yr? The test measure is 0.40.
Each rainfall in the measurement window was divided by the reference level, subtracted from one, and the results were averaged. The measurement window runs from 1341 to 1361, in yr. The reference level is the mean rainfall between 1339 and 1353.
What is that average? -0.01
